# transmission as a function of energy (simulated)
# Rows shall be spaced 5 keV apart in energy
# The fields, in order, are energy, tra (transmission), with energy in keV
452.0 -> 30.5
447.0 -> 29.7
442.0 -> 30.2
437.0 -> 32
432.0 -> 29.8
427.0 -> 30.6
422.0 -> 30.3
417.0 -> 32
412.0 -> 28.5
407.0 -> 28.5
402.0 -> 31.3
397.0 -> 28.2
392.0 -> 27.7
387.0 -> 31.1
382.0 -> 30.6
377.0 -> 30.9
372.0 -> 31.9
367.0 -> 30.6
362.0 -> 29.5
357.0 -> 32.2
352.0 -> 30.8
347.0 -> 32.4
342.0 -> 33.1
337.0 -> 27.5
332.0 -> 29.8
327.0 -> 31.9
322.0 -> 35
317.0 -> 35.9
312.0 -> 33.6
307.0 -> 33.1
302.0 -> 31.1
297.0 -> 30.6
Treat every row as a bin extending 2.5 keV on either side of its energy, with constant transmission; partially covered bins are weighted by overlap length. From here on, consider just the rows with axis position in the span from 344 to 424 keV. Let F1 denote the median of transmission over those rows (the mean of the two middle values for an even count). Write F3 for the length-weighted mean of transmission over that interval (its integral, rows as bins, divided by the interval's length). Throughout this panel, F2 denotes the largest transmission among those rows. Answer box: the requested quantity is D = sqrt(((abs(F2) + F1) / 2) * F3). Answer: 31.0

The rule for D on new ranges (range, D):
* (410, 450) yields 30.8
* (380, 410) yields 30.0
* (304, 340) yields 33.4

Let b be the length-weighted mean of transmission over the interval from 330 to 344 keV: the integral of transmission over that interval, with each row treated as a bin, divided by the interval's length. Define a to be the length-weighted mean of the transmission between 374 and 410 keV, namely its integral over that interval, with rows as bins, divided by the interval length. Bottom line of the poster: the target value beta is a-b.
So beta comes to -0.3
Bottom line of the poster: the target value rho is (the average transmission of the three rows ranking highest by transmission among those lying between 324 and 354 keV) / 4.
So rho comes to 8.12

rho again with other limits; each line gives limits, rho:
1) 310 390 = 8.71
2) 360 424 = 7.93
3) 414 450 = 7.88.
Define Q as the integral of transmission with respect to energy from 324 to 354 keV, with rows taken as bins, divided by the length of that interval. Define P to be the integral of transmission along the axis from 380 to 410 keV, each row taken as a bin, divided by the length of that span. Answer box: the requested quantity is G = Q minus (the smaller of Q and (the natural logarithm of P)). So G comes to 27.6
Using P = 29.5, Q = 31.0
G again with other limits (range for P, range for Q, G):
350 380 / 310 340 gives 28.8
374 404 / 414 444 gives 27.4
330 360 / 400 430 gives 26.7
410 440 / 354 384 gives 27.5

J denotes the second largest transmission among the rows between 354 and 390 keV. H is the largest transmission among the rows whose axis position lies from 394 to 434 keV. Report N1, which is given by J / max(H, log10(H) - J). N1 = 0.997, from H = 32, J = 31.9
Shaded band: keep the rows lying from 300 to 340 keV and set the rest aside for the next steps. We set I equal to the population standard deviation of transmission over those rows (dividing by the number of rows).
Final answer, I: 2.6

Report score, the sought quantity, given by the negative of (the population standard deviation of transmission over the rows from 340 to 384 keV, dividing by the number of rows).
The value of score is -1.07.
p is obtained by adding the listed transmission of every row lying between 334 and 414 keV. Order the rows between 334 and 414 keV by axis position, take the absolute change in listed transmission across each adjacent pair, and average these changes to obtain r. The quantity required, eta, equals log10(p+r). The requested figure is 2.69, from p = 485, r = 1.73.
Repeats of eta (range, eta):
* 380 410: 2.25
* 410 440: 2.27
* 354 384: 2.27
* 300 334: 2.37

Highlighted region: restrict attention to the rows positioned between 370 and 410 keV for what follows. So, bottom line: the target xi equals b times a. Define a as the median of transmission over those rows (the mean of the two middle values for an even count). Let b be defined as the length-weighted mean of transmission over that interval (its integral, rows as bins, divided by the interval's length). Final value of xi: 922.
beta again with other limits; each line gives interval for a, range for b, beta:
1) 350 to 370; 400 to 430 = 0.6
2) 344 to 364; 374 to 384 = 0.5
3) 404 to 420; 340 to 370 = -1.7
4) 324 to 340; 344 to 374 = -1.3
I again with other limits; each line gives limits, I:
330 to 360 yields 1.9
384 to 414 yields 1.4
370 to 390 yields 0.5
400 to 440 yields 1.3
